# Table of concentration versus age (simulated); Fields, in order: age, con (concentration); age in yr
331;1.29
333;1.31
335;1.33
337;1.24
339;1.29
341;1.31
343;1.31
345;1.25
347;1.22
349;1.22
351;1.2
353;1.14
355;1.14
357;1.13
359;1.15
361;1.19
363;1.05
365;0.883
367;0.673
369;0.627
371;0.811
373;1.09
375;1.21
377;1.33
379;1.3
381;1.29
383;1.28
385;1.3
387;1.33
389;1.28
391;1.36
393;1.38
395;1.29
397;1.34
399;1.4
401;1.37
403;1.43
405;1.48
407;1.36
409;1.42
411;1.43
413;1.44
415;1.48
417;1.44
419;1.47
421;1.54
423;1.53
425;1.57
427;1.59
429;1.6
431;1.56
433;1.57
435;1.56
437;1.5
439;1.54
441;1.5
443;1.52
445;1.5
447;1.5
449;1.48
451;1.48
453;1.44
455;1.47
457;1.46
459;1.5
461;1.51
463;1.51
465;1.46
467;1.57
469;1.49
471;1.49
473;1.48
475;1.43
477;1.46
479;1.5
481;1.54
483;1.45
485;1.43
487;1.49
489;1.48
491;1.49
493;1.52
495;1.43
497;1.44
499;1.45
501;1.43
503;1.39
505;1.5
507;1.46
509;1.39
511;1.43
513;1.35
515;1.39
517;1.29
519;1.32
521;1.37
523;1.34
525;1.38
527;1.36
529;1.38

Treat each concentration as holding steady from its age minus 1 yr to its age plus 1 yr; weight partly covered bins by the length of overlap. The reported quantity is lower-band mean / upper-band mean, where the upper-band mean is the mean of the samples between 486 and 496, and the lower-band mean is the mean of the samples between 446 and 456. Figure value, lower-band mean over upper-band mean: 0.99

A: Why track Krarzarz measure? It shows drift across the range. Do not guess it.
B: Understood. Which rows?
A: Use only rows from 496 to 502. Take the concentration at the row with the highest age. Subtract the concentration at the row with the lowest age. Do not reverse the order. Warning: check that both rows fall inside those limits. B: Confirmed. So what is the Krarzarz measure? -0.01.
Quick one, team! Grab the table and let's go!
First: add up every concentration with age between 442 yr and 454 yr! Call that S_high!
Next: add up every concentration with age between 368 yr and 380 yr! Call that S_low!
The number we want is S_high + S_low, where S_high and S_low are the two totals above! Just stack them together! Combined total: 15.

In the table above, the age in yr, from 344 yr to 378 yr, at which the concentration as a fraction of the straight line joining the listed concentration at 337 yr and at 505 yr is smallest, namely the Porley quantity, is 369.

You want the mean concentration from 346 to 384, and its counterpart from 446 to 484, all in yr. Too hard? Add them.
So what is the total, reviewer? 2.59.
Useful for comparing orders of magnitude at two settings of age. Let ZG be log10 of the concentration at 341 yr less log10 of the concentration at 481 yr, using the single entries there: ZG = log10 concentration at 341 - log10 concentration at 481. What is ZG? -0.07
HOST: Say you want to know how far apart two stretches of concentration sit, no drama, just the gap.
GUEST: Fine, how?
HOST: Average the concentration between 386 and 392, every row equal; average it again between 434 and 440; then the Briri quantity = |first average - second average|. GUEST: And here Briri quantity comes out 0.21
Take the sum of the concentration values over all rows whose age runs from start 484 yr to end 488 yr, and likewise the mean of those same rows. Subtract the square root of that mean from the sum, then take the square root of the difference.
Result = 1.308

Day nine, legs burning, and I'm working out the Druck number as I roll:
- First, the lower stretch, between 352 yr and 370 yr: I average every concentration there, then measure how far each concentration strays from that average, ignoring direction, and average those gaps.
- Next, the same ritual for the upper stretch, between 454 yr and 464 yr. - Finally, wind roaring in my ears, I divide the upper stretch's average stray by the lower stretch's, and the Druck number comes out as 0.1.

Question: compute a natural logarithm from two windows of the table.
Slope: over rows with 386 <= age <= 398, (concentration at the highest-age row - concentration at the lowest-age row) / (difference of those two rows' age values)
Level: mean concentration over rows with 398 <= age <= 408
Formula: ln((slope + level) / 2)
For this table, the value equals -0.350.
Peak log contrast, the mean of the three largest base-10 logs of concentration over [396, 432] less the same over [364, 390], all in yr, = 0.080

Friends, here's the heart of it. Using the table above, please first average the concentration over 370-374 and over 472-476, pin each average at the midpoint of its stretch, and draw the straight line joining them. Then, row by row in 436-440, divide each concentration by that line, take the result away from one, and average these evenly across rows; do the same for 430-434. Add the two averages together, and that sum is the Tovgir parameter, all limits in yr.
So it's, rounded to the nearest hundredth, -0.45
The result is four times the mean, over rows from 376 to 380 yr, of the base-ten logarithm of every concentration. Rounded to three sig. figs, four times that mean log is 0.476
